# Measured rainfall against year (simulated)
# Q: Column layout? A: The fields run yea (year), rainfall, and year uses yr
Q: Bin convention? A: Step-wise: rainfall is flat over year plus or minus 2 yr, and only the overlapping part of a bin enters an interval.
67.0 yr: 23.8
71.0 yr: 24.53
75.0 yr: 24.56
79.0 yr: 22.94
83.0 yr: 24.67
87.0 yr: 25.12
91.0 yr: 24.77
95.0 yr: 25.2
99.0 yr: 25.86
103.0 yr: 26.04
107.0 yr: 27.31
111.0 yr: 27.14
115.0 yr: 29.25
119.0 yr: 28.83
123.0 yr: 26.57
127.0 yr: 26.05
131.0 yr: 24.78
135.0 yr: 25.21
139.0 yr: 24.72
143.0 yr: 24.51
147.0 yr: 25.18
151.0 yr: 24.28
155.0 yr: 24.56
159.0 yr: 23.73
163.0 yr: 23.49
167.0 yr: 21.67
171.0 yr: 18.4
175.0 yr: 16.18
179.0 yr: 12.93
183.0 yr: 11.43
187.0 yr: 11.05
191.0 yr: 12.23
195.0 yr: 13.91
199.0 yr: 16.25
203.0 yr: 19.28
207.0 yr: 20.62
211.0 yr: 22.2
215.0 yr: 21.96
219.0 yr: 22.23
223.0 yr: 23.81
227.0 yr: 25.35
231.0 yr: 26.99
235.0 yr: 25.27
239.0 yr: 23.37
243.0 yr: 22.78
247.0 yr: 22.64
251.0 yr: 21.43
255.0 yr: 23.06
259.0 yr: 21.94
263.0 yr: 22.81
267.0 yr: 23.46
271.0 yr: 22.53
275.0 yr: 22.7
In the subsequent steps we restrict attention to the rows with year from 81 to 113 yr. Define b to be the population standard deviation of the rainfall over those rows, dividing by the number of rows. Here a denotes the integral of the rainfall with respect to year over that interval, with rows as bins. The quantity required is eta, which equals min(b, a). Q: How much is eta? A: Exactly 0.95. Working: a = 824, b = 1.0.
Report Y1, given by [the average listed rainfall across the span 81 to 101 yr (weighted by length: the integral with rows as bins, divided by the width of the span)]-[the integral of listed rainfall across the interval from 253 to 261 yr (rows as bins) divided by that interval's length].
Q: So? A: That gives 3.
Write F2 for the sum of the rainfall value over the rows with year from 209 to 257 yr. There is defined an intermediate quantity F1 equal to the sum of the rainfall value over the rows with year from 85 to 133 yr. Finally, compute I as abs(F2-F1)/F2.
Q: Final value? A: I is 0.1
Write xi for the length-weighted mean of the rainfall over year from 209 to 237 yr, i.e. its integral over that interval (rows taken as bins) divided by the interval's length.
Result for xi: 24.0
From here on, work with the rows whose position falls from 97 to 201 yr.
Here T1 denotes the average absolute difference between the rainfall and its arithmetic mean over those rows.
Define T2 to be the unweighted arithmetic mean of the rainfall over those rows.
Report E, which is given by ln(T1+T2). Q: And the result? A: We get 3.29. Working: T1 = 4.9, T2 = 22.0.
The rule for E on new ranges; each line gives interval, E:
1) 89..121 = 3.34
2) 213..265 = 3.20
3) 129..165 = 3.22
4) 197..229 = 3.16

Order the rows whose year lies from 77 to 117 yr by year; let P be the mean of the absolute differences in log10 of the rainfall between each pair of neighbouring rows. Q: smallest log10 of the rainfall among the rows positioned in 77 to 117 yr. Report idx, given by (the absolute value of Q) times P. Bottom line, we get 0.019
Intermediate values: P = 0.014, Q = 1.36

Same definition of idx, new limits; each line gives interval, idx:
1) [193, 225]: 0.040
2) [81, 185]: 0.023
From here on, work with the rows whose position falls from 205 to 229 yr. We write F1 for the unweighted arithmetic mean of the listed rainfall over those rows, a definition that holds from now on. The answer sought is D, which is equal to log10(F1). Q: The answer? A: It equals 1.36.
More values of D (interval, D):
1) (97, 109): 1.42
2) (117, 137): 1.42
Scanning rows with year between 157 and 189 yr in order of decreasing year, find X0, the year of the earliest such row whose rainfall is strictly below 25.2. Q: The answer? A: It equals 187.0 yr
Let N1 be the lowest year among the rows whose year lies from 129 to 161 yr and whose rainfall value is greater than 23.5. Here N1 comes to 131.0 yr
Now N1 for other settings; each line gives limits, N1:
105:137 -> 107.0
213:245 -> 223.0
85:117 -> 87.0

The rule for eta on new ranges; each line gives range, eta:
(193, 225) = 3.17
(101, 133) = 1.39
